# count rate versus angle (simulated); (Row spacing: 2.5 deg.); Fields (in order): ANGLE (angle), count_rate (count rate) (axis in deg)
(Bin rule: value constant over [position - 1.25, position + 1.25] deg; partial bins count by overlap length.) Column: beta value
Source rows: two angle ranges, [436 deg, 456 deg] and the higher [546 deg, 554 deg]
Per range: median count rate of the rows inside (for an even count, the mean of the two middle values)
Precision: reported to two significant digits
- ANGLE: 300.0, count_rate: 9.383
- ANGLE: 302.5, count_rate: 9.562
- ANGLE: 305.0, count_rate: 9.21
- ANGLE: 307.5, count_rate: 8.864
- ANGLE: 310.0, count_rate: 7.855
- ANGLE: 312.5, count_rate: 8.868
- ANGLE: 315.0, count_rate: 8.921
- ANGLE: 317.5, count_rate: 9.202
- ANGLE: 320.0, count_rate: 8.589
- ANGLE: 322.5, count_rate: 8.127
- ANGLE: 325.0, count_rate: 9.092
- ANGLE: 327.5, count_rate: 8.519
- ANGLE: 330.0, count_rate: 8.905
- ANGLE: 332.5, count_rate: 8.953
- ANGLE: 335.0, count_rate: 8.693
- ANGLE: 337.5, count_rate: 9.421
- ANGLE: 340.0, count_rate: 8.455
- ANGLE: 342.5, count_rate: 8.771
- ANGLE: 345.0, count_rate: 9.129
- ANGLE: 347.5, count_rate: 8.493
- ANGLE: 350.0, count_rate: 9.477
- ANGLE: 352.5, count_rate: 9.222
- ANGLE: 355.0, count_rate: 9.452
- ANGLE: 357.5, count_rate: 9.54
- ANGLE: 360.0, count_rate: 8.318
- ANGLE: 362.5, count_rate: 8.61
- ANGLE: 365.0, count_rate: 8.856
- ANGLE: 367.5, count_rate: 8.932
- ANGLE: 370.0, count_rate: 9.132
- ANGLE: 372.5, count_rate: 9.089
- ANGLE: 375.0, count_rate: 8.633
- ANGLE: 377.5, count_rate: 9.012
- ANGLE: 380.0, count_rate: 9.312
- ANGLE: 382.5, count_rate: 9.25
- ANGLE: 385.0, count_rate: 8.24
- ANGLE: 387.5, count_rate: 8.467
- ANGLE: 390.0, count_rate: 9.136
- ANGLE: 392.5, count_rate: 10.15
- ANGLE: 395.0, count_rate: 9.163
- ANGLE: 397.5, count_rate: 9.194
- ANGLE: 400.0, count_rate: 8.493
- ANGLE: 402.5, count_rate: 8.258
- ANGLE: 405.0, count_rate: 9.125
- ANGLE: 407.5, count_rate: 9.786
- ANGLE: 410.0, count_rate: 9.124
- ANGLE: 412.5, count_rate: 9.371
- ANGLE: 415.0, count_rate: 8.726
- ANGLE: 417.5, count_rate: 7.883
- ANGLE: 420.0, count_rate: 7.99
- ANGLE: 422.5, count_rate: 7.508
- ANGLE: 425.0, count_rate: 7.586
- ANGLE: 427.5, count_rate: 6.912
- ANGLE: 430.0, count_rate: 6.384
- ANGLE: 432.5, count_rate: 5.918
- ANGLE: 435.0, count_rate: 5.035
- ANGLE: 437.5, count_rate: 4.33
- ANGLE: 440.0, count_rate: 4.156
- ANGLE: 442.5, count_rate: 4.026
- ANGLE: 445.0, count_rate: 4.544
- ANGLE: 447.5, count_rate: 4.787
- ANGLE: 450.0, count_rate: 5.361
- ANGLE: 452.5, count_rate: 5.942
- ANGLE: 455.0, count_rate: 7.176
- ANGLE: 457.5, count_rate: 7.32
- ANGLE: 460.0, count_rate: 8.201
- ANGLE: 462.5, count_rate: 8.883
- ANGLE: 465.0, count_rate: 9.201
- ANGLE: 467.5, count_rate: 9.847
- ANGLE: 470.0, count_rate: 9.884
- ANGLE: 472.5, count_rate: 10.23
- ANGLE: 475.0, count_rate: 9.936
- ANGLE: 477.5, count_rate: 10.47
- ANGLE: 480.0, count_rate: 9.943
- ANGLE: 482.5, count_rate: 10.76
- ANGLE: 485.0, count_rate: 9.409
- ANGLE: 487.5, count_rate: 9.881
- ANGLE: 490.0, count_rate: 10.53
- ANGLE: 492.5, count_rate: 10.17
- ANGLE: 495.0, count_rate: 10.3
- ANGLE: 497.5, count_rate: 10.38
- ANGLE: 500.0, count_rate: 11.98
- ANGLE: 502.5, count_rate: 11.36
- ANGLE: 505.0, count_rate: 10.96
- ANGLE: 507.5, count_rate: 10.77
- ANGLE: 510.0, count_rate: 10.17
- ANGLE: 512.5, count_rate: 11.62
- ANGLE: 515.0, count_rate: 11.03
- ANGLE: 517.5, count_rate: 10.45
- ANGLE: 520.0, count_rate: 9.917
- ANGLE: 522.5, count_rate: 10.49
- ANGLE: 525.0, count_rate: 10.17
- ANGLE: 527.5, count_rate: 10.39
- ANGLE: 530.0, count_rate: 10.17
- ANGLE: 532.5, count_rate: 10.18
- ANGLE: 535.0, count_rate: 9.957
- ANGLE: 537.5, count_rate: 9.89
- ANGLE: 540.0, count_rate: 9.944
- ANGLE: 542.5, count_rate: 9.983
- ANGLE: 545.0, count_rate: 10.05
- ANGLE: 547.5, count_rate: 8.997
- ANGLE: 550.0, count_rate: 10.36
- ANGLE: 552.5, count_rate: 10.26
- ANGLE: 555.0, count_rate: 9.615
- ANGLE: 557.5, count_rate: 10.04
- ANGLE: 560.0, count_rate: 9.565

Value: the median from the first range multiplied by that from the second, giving 48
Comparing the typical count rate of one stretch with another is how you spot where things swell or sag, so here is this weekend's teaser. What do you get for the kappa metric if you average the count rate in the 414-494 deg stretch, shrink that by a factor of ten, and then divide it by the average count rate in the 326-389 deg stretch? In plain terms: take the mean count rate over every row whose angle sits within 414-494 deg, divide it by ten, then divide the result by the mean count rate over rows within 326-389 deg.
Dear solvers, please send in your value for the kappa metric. 0.087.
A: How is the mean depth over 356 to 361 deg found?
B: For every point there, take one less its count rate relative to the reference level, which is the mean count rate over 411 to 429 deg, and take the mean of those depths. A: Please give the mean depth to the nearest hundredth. -0.12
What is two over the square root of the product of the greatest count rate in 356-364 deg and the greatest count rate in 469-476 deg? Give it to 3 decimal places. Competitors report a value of 0.202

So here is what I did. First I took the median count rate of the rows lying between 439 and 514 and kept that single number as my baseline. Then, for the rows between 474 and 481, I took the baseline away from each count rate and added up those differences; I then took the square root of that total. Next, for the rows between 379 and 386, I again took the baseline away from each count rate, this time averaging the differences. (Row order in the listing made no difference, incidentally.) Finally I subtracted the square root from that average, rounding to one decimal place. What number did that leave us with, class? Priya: -1.8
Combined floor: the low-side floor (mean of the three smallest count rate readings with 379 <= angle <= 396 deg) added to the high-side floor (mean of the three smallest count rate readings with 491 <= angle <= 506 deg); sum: 19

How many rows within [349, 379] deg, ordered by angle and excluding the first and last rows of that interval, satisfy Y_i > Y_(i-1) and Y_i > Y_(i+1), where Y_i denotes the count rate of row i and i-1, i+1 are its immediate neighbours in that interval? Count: 2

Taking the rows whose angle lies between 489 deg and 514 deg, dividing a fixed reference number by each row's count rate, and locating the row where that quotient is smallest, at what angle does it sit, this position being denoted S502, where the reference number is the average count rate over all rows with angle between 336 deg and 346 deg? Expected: 500.0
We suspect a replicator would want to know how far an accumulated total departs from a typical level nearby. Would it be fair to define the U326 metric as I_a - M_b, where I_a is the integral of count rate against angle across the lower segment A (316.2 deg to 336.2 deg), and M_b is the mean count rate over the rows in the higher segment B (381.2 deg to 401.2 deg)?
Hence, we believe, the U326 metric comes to 166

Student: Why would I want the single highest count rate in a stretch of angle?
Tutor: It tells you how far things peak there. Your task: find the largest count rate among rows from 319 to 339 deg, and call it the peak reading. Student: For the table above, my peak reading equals 9.421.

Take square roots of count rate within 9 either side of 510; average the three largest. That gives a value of 3.37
